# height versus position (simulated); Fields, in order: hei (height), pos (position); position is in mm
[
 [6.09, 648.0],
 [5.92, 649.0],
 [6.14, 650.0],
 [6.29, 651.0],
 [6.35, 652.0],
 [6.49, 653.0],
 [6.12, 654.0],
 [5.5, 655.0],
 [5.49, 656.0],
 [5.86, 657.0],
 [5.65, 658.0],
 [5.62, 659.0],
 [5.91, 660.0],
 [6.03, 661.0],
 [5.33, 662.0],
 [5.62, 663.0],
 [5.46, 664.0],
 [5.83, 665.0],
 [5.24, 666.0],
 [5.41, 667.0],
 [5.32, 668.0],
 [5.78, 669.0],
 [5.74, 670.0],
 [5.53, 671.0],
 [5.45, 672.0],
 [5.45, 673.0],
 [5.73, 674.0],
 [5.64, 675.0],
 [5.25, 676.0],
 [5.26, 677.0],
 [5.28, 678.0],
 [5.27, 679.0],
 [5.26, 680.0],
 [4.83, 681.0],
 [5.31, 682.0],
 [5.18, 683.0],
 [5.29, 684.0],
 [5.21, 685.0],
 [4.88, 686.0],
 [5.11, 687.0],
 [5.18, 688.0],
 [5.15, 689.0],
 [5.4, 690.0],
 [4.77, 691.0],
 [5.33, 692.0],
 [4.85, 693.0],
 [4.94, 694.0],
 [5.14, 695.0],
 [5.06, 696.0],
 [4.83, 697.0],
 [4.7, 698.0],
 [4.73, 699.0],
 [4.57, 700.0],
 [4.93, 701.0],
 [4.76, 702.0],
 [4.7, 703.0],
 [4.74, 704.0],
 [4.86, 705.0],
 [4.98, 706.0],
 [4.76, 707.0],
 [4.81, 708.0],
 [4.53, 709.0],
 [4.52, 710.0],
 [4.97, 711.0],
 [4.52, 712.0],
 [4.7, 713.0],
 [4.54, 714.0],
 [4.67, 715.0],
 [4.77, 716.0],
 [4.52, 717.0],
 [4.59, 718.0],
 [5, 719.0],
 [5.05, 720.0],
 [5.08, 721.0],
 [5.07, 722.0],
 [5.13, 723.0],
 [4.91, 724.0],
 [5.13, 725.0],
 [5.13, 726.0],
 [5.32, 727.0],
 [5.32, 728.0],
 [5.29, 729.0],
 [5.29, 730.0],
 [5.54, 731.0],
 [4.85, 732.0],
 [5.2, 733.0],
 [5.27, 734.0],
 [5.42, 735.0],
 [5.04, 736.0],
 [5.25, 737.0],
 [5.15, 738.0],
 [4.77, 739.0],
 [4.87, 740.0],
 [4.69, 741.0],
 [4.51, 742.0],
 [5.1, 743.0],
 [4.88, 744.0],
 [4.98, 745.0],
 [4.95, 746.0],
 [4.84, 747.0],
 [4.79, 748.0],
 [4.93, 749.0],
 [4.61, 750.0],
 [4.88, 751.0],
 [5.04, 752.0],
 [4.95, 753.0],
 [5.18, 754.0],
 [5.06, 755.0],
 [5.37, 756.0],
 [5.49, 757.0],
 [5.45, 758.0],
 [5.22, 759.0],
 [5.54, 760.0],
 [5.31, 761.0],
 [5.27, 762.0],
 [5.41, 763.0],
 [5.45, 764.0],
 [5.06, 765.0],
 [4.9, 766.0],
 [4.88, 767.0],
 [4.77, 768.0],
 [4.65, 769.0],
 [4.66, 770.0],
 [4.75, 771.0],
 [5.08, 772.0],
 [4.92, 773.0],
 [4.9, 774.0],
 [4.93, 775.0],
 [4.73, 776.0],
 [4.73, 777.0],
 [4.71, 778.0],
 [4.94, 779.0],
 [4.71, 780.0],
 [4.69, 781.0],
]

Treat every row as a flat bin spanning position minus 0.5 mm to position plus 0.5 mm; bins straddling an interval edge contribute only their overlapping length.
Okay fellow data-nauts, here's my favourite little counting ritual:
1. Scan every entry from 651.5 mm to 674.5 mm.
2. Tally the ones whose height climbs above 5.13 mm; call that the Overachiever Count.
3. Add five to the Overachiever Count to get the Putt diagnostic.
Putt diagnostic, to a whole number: 28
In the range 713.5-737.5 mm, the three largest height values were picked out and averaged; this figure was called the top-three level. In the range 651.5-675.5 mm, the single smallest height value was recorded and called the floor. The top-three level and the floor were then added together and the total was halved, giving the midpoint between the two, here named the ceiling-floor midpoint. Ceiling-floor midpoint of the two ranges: 5.33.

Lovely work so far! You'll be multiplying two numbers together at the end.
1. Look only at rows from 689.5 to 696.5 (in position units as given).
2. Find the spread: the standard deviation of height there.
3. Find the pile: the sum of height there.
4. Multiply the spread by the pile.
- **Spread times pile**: 8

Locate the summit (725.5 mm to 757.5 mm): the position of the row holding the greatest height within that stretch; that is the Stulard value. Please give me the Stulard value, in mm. 731.0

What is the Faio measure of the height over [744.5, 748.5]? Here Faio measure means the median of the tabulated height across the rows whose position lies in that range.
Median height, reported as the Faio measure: 4.9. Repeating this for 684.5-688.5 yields 5.1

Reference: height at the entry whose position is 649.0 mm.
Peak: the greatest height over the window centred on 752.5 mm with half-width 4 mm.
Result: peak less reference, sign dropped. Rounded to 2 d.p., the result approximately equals 0.55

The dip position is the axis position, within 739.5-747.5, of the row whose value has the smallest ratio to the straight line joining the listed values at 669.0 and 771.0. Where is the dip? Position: 742.0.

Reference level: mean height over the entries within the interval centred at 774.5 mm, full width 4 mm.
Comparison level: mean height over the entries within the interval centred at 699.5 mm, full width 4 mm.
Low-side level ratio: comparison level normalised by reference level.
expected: 0.97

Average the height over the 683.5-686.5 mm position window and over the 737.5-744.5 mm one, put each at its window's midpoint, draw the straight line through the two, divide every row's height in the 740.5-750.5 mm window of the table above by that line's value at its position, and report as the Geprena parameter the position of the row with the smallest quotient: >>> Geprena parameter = 742.0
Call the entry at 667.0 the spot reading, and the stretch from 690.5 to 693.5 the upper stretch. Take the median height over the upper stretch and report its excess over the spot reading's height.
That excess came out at -0.56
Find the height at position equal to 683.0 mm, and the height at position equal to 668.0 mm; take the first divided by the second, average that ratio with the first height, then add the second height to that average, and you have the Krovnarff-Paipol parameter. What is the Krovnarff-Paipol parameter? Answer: 8.4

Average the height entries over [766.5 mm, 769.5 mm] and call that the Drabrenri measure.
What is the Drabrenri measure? 4.77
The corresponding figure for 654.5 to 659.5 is 5.62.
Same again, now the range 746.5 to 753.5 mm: 4.86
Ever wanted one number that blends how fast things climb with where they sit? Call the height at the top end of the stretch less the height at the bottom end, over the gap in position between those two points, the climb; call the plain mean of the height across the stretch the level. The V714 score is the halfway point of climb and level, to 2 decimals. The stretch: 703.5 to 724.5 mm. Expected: 2.40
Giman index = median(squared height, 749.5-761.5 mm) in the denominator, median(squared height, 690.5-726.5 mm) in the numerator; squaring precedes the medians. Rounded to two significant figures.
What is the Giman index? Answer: 0.86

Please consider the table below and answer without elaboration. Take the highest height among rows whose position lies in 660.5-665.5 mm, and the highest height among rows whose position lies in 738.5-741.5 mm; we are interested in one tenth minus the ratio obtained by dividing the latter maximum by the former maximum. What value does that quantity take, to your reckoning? -0.71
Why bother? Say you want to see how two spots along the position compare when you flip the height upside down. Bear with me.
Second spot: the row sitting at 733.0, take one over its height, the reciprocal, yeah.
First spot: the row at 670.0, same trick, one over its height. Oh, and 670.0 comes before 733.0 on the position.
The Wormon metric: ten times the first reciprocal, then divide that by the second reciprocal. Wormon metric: 9.1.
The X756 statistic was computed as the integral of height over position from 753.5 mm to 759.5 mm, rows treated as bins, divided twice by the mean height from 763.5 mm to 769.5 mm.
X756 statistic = 1.30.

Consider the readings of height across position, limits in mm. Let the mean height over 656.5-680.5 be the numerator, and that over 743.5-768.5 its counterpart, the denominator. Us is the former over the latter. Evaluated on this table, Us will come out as 1.088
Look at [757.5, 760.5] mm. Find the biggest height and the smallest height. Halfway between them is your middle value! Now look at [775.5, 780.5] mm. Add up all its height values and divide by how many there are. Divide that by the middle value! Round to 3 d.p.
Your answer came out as 0.886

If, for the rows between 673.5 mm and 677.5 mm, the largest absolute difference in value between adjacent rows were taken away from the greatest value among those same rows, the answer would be 5.3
